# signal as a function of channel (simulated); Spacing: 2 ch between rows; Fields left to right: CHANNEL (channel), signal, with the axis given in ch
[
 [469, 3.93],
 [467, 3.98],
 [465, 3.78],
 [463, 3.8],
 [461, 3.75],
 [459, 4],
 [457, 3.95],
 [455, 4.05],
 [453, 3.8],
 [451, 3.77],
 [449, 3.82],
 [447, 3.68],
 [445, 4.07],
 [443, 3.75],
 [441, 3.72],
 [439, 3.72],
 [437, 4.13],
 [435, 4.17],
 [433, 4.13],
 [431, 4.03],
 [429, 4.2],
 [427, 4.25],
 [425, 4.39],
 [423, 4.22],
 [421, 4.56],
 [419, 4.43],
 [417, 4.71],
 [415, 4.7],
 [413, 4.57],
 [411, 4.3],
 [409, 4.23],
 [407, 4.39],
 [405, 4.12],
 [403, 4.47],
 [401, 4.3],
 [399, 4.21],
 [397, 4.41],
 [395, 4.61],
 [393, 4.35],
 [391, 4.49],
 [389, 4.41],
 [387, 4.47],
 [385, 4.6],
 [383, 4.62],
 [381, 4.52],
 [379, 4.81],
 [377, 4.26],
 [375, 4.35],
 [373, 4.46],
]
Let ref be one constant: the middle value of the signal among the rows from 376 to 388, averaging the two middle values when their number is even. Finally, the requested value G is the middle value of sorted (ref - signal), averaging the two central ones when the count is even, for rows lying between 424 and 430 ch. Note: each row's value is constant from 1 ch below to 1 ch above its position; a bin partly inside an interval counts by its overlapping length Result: 0.3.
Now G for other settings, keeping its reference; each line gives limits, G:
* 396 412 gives 0.3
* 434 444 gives 0.8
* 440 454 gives 0.8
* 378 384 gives -0.1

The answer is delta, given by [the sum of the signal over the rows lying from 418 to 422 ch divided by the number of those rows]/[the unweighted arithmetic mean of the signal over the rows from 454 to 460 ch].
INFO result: 1.12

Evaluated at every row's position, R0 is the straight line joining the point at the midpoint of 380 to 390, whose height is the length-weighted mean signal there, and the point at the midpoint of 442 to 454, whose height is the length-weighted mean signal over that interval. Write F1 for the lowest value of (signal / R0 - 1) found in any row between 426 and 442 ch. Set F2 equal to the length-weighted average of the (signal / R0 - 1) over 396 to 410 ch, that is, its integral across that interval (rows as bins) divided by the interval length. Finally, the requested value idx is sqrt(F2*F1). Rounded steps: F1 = -0.050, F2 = -0.004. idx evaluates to 0.0140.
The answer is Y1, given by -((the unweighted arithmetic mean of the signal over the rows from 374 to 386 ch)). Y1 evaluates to -4.5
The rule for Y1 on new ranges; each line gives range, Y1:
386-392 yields -4.5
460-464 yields -3.8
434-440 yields -4.0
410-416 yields -4.5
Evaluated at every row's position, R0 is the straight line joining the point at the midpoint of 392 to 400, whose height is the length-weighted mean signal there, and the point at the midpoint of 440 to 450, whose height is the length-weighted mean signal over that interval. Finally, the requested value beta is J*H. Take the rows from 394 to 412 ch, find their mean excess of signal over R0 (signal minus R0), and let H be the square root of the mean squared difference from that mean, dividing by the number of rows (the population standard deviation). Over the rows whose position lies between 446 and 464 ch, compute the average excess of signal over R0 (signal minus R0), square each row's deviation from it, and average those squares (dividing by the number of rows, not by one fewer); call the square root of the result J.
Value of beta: 0.0183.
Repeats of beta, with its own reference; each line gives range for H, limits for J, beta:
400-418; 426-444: 0.0382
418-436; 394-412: 0.0138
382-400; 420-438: 0.0108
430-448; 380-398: 0.0142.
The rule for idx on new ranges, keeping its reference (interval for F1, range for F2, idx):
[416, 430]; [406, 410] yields 0.0178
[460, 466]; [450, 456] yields 0.0261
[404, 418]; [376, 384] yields 0.0157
